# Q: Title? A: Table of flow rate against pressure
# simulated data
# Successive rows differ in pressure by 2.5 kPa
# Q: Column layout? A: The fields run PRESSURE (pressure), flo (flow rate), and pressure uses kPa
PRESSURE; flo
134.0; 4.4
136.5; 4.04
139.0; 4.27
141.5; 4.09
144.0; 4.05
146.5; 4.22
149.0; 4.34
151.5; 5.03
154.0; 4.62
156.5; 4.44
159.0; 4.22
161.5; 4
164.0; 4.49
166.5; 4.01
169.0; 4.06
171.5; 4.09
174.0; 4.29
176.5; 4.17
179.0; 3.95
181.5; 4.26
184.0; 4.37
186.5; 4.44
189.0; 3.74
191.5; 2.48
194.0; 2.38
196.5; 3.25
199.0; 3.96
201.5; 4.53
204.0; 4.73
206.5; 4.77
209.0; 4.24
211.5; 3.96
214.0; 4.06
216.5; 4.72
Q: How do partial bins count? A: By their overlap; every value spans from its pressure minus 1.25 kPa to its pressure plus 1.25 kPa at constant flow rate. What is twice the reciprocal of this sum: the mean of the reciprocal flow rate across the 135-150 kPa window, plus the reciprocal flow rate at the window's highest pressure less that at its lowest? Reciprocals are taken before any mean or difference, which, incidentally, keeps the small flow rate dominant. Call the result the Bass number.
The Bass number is 8.97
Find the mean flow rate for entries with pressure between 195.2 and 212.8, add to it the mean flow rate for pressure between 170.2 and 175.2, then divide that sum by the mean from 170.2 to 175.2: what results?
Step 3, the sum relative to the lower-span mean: 2.00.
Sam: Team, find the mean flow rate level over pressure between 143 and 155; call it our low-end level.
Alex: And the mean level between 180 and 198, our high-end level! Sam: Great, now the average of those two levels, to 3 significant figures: 4.01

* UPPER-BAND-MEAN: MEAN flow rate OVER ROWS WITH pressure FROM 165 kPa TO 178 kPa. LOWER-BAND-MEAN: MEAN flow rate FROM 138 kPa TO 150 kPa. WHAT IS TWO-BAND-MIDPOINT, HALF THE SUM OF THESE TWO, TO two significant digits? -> 4.2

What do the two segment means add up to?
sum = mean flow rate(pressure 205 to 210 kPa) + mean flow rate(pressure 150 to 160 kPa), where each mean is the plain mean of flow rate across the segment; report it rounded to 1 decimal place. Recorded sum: 9.1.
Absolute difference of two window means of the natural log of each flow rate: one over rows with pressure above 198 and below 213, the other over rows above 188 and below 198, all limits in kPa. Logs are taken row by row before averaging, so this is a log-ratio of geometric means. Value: 0.40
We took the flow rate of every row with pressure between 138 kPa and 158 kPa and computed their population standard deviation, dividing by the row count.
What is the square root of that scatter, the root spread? 0.55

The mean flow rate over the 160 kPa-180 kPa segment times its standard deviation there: 0.7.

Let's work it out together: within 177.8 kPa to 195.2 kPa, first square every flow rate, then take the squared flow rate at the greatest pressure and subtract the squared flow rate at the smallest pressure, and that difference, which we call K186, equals -10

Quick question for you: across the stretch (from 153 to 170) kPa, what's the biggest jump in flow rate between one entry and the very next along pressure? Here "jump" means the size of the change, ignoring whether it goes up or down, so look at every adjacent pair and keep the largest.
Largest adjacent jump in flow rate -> 0.49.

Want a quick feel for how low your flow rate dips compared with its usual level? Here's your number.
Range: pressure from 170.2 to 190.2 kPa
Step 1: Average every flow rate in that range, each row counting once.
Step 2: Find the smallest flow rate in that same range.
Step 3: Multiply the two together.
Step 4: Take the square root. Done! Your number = 3.95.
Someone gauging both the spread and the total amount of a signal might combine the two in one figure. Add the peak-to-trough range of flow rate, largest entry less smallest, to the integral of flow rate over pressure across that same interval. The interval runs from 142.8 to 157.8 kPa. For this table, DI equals 67.7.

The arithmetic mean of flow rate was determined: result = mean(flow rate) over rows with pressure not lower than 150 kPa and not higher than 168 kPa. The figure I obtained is 4.40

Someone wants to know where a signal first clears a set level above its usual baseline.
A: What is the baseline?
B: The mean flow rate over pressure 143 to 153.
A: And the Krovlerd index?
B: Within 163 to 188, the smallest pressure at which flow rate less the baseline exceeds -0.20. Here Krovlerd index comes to 164.0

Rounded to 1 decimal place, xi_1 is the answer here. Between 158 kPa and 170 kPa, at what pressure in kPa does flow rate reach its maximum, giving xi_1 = 164.0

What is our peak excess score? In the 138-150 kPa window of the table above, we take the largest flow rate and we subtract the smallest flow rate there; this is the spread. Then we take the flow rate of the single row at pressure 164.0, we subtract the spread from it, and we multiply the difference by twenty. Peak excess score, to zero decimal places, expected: 84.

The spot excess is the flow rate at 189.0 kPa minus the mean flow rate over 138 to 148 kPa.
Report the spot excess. -0.42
